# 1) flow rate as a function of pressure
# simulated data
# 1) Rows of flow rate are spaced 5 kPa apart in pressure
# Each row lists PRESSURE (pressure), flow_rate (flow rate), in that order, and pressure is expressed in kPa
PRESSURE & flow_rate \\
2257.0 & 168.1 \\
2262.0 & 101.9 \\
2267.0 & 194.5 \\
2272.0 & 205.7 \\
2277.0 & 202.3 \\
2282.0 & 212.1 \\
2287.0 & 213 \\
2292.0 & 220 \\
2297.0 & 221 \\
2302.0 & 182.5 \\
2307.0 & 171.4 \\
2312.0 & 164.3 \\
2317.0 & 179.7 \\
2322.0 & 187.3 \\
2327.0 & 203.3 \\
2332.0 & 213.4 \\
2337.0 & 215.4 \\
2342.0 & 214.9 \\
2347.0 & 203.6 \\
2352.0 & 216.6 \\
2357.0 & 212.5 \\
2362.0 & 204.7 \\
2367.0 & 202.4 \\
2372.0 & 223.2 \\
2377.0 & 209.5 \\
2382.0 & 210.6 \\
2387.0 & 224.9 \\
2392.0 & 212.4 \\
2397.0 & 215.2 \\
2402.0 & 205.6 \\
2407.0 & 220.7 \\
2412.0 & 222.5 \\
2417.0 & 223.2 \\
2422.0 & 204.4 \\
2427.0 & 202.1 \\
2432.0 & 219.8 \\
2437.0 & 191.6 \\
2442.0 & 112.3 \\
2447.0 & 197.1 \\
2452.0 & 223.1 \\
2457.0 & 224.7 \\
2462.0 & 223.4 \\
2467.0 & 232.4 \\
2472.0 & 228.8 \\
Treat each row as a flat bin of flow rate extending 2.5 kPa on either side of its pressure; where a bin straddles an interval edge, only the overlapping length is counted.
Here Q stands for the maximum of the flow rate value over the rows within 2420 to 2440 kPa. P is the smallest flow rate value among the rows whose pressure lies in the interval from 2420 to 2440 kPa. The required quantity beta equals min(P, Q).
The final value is 192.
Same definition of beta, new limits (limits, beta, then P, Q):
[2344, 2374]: 202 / 202.4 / 223.2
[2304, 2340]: 164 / 164.3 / 215.4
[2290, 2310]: 171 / 171.4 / 221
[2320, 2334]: 187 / 187.3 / 213.4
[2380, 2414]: 206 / 205.6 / 224.9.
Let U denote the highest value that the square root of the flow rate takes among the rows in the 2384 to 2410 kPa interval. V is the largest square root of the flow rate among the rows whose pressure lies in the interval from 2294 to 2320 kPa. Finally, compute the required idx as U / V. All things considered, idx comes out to 1.01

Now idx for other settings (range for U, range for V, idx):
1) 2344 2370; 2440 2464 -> 0.98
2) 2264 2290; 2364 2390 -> 0.97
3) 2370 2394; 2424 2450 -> 1.01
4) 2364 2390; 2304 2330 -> 1.05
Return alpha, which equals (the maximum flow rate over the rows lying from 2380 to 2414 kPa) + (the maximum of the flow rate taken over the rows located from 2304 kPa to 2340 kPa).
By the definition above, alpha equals 440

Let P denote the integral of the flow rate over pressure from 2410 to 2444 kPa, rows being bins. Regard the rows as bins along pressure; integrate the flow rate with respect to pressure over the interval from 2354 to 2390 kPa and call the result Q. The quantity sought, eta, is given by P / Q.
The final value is 0.88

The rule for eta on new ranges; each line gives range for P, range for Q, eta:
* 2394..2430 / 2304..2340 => 1.12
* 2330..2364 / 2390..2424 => 0.98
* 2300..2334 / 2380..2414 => 0.86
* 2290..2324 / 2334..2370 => 0.85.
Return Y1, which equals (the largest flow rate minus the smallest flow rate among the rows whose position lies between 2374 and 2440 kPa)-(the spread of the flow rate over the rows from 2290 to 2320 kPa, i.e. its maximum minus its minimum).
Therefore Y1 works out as -23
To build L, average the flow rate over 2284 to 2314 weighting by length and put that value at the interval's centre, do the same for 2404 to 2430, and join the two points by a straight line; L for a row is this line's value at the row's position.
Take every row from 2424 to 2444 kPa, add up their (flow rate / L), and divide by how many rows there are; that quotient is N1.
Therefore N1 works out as 0.84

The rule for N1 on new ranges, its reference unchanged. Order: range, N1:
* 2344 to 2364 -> 1.02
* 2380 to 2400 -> 1.03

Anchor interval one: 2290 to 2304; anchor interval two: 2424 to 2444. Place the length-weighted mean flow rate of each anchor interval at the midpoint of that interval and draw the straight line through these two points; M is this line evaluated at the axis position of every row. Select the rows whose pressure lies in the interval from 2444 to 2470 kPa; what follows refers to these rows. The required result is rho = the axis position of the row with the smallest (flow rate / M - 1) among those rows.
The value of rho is 2447.0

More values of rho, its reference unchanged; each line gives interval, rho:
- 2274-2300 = 2277.0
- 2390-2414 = 2402.0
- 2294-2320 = 2312.0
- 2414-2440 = 2437.0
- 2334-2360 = 2347.0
